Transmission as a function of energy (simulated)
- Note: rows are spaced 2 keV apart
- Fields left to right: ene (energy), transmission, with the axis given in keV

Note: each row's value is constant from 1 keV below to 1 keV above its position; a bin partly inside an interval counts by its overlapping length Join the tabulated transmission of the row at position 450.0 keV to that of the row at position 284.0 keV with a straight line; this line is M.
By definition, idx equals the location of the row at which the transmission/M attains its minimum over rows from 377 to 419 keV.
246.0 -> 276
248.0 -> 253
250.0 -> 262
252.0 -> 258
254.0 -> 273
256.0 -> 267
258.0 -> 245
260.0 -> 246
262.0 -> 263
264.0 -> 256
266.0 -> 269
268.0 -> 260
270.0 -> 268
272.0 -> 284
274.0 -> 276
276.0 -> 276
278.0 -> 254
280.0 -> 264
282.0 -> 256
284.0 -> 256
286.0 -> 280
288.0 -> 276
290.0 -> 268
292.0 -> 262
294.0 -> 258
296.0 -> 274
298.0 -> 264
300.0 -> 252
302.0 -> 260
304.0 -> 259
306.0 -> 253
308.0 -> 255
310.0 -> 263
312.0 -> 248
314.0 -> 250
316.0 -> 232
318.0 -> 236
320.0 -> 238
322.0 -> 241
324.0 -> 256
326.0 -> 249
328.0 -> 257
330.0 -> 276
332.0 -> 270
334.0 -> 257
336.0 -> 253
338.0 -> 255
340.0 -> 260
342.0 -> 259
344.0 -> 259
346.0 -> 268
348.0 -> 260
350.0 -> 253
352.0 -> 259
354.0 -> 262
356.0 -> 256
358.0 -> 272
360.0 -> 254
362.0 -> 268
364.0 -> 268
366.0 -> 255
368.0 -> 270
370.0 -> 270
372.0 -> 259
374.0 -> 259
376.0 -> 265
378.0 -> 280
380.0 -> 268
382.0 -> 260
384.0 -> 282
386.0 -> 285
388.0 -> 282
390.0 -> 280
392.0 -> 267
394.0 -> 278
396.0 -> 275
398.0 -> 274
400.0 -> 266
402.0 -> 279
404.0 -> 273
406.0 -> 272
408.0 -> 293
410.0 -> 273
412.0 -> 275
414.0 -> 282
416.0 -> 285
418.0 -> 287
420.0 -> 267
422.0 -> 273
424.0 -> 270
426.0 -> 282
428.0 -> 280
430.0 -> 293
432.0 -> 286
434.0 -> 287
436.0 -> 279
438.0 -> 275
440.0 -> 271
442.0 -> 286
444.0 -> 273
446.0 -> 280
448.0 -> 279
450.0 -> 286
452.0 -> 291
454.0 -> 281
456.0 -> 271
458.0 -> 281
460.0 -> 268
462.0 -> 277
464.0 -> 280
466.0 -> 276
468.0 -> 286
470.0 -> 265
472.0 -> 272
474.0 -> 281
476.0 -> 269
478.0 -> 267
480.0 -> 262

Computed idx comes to 382.0 keV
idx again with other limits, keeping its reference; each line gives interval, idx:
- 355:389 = 366.0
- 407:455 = 420.0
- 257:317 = 316.0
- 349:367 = 366.0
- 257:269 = 258.0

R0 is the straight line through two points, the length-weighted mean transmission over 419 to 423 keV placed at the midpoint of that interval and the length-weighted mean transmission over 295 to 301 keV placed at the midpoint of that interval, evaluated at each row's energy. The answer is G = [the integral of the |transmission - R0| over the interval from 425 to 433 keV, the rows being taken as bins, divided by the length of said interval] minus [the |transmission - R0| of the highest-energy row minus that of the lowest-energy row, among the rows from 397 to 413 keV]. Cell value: 15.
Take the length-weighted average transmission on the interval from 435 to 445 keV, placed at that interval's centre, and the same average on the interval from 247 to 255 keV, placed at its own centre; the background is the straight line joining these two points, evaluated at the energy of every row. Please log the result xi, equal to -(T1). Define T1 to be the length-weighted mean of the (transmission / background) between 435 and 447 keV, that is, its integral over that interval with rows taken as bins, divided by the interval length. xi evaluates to -1.00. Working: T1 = 1.00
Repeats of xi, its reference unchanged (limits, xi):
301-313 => -0.96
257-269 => -0.98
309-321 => -0.92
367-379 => -0.98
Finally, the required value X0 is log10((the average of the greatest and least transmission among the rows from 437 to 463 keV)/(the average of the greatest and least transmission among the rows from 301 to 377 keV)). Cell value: 0.04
